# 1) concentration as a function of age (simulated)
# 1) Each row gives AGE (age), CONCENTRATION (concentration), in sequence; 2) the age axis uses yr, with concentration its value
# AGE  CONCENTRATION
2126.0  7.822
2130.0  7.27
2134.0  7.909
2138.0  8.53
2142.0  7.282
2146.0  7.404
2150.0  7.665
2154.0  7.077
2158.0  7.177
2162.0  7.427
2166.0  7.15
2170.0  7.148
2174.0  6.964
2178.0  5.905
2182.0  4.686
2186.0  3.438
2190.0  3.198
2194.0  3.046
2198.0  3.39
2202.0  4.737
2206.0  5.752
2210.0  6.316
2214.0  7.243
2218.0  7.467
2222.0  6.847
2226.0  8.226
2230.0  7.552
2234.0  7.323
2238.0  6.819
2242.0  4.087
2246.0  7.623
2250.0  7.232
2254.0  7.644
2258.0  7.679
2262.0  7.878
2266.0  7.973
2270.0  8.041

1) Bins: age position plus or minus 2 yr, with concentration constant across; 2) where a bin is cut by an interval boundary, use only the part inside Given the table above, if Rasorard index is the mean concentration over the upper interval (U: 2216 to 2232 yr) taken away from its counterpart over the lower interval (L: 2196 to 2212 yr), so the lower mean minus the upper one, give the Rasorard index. -2.5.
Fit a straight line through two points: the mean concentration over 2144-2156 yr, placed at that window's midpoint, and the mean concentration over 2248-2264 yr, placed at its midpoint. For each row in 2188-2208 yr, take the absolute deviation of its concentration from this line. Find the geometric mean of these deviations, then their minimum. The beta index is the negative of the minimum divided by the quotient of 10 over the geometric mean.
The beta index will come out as -0.57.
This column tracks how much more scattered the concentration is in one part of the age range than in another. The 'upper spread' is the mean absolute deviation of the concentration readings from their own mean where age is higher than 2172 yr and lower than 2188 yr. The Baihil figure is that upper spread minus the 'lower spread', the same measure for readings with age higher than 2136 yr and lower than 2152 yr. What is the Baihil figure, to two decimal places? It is 0.78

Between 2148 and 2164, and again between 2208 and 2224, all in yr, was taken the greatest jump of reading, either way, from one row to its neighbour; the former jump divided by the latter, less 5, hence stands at -4.4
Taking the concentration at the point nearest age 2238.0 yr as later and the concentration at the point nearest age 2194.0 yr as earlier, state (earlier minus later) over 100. -0.038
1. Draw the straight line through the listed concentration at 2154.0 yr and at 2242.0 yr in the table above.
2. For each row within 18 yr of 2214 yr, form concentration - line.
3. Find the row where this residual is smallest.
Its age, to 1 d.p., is 2198.0 yr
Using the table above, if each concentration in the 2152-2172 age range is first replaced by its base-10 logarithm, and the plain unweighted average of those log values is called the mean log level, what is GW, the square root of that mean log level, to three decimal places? 0.926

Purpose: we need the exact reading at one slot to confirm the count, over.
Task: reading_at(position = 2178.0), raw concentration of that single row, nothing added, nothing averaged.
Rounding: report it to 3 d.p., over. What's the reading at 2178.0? 5.905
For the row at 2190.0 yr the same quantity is 3.198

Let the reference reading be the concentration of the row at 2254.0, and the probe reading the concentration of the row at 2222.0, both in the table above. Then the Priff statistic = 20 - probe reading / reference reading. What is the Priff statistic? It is 19.1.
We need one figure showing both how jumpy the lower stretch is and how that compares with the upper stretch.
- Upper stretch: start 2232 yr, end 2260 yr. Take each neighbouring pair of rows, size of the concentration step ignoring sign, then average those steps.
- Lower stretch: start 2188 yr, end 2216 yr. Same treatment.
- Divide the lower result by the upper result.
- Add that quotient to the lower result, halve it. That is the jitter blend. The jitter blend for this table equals 0.65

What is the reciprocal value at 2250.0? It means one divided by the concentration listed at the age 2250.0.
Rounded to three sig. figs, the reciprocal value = 0.138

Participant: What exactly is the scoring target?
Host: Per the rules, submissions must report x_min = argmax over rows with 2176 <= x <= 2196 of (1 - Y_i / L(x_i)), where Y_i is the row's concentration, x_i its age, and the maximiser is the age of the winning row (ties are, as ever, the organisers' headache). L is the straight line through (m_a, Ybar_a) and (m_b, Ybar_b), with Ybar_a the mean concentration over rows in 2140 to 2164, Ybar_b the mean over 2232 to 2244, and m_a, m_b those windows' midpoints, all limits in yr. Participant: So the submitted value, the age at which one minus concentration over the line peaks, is 2194.0 yr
